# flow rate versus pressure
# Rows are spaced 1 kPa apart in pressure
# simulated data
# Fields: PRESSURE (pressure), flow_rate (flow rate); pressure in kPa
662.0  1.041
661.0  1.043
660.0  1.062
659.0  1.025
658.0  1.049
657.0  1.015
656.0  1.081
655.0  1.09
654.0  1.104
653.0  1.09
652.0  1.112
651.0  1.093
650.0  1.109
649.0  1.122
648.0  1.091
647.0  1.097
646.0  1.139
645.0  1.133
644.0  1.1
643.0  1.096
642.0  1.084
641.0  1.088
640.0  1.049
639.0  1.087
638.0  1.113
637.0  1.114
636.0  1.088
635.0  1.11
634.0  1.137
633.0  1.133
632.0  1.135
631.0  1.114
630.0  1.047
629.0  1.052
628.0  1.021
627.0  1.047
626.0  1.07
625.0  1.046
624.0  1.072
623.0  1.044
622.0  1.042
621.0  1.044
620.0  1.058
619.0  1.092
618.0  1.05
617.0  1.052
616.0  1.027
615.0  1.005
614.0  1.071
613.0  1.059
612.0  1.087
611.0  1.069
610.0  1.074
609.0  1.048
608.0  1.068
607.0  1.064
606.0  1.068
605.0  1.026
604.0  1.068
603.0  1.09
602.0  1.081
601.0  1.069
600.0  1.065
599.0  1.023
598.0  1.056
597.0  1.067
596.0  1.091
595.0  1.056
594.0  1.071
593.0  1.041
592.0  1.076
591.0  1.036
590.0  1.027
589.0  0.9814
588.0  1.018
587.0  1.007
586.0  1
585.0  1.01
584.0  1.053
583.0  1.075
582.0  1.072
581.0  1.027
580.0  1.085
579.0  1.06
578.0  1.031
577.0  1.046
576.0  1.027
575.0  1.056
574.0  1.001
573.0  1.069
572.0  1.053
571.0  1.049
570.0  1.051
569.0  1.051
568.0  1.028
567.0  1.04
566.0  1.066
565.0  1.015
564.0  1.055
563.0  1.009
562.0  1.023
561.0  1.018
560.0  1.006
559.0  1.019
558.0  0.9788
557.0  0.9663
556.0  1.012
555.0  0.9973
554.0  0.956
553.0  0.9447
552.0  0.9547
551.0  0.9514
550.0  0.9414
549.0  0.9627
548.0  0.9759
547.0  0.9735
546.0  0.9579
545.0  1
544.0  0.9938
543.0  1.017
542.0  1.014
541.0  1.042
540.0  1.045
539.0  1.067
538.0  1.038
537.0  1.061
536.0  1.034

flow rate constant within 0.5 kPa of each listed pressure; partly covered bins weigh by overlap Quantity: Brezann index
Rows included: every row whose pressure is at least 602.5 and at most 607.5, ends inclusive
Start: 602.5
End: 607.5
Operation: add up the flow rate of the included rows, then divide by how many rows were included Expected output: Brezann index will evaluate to 1.063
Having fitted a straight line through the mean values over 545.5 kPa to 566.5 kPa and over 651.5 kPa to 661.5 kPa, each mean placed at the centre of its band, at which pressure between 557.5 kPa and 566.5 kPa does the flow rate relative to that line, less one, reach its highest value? 566.0 kPa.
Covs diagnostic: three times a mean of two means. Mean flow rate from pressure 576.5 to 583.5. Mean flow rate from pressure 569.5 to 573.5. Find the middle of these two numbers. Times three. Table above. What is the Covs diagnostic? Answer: 3.17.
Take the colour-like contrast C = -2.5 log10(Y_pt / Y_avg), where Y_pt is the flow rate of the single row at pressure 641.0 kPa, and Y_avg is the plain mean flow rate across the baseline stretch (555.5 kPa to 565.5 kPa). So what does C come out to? -0.08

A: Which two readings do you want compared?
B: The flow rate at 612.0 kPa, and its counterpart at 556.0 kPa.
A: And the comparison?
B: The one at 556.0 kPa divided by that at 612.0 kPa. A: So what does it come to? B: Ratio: 0.93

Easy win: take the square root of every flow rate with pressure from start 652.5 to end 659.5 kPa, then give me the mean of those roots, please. 1.03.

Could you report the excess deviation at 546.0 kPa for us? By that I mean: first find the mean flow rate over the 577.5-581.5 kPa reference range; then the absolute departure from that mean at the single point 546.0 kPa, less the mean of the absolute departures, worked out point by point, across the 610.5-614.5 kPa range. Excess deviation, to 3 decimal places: 0.072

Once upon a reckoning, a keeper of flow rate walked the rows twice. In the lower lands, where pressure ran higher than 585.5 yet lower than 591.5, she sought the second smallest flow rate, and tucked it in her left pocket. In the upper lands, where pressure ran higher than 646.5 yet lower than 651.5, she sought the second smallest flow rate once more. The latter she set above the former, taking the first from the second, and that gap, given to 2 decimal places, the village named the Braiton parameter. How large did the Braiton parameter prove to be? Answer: 0.09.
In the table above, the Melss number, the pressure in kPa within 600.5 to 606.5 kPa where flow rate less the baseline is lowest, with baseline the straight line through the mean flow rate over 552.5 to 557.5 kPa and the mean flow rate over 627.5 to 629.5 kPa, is 605.0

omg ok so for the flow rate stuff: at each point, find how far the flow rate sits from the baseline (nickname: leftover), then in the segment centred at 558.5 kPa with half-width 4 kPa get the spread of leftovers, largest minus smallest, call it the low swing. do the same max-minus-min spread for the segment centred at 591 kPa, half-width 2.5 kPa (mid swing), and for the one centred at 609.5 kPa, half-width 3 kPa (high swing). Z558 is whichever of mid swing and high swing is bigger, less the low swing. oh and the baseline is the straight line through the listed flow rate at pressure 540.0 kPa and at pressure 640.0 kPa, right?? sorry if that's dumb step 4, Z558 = 0.038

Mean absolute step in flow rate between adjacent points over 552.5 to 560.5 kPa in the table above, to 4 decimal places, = 0.0255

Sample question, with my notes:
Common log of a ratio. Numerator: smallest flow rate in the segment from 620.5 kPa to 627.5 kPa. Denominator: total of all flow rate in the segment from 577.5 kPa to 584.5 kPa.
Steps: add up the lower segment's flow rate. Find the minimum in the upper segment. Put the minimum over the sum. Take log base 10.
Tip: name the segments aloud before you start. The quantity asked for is -0.852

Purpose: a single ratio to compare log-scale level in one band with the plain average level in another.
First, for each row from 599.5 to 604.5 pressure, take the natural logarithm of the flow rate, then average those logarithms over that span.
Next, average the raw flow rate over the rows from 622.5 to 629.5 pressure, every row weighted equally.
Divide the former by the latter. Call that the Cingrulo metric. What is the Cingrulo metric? 0.068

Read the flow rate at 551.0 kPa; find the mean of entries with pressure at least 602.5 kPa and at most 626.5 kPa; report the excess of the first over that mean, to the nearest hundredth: -0.11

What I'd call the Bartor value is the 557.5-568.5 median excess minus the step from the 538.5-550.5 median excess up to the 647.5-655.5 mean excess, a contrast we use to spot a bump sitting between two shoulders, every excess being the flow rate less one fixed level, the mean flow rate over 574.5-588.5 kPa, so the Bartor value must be -0.126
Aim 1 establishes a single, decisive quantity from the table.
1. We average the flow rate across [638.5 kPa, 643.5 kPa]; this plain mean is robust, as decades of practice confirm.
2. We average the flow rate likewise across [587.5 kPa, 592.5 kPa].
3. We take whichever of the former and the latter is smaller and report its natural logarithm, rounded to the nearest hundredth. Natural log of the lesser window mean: 0.03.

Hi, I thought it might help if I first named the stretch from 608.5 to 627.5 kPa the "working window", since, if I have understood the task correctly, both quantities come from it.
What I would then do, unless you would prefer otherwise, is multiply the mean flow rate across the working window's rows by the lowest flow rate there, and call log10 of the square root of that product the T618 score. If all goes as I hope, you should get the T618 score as 0.013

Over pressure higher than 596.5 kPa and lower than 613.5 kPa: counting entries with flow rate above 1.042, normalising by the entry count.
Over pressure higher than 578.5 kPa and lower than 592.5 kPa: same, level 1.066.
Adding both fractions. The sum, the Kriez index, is 1.17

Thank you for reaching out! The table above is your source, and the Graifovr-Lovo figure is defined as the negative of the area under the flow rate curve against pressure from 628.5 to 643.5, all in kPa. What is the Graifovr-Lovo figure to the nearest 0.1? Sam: -16.4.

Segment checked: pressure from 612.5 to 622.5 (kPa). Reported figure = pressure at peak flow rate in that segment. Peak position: 619.0 kPa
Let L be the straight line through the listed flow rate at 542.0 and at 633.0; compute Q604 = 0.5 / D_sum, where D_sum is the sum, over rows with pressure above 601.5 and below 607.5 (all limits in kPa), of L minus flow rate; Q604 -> 2.8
